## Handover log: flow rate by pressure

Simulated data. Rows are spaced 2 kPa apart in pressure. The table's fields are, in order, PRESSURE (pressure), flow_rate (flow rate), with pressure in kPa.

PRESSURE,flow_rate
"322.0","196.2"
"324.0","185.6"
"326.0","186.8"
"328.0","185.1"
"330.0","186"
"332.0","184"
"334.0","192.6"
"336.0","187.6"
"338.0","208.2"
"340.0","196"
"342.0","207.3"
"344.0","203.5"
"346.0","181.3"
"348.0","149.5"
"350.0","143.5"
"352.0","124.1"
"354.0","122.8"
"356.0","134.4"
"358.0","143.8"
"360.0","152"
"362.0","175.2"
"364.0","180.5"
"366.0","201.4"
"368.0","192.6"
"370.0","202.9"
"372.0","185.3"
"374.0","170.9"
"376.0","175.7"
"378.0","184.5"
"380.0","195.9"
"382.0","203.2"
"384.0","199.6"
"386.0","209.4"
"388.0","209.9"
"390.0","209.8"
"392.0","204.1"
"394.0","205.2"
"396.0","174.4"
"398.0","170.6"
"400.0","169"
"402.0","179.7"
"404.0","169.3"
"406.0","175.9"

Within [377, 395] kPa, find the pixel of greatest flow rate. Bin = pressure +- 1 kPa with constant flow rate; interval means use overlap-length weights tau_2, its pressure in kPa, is 388.0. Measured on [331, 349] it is 338.0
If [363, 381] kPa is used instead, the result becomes 370.0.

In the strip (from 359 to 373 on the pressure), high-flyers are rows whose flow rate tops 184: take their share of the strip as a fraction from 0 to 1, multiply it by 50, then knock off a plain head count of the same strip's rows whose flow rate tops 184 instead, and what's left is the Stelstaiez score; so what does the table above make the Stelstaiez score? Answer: 25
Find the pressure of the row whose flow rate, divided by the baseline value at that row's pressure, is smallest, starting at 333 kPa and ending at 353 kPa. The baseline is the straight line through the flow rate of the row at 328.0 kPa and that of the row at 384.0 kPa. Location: 352.0 kPa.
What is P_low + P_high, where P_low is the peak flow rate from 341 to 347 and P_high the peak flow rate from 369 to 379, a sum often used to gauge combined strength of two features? 410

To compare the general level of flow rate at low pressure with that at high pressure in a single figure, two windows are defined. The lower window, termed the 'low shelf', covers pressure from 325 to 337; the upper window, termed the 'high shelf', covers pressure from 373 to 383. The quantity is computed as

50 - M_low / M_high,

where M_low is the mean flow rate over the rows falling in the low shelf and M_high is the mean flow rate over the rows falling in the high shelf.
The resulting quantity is 49.0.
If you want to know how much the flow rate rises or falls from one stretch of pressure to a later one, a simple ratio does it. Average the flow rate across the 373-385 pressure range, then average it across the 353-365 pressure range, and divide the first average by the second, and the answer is 1.24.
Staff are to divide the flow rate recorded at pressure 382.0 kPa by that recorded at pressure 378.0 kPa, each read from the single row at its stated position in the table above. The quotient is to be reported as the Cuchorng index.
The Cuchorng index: 1.1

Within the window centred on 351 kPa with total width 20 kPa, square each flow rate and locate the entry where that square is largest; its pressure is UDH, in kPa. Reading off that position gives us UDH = 342.0 kPa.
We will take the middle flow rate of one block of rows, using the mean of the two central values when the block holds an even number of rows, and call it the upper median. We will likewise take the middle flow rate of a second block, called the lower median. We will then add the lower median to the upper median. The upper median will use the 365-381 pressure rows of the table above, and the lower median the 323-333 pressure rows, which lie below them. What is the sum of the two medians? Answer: 375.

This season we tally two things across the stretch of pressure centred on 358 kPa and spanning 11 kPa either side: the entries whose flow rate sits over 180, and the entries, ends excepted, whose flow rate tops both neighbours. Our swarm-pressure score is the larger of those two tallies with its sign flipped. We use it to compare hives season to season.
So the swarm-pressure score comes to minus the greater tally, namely -3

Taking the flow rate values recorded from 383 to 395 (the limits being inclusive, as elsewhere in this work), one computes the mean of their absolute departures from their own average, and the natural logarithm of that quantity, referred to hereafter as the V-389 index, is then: 1.2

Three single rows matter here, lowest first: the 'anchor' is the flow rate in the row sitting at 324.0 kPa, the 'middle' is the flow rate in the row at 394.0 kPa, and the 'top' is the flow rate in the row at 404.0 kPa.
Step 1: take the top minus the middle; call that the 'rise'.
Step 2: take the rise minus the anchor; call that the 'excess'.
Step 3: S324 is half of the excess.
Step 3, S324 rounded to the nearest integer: -111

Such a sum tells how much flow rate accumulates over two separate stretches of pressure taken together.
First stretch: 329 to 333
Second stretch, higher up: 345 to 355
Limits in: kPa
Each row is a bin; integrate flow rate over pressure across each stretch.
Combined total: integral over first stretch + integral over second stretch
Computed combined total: 2182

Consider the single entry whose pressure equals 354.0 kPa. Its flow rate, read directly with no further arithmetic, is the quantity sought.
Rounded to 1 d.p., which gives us 122.8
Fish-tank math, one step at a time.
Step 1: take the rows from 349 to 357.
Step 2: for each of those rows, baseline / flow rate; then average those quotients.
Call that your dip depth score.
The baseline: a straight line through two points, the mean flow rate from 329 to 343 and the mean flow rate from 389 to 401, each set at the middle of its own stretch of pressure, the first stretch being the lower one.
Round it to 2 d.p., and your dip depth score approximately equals 1.48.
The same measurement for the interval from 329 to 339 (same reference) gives 1.02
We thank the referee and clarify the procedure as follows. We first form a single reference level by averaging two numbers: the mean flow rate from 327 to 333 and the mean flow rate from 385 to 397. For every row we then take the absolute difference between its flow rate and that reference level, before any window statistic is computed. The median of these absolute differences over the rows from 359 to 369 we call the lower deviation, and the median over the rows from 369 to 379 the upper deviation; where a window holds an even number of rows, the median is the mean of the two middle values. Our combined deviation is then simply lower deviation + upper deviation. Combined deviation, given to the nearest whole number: 22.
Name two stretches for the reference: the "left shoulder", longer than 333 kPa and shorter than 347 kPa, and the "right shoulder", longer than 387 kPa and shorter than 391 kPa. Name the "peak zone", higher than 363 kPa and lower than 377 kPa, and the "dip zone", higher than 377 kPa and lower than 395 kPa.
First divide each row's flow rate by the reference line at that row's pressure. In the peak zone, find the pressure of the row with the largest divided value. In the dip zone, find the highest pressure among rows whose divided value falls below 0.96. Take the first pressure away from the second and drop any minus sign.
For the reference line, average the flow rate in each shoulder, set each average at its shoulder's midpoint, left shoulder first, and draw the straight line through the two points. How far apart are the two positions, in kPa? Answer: 14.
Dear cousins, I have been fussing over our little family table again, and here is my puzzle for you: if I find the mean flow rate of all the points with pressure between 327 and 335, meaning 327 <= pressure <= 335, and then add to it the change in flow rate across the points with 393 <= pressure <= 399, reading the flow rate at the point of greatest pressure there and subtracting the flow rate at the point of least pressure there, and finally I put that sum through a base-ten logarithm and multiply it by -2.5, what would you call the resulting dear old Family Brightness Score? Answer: -5.46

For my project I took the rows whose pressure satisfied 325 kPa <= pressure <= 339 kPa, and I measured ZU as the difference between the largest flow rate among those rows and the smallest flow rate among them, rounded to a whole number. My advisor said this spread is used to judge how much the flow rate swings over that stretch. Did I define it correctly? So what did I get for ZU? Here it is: 24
